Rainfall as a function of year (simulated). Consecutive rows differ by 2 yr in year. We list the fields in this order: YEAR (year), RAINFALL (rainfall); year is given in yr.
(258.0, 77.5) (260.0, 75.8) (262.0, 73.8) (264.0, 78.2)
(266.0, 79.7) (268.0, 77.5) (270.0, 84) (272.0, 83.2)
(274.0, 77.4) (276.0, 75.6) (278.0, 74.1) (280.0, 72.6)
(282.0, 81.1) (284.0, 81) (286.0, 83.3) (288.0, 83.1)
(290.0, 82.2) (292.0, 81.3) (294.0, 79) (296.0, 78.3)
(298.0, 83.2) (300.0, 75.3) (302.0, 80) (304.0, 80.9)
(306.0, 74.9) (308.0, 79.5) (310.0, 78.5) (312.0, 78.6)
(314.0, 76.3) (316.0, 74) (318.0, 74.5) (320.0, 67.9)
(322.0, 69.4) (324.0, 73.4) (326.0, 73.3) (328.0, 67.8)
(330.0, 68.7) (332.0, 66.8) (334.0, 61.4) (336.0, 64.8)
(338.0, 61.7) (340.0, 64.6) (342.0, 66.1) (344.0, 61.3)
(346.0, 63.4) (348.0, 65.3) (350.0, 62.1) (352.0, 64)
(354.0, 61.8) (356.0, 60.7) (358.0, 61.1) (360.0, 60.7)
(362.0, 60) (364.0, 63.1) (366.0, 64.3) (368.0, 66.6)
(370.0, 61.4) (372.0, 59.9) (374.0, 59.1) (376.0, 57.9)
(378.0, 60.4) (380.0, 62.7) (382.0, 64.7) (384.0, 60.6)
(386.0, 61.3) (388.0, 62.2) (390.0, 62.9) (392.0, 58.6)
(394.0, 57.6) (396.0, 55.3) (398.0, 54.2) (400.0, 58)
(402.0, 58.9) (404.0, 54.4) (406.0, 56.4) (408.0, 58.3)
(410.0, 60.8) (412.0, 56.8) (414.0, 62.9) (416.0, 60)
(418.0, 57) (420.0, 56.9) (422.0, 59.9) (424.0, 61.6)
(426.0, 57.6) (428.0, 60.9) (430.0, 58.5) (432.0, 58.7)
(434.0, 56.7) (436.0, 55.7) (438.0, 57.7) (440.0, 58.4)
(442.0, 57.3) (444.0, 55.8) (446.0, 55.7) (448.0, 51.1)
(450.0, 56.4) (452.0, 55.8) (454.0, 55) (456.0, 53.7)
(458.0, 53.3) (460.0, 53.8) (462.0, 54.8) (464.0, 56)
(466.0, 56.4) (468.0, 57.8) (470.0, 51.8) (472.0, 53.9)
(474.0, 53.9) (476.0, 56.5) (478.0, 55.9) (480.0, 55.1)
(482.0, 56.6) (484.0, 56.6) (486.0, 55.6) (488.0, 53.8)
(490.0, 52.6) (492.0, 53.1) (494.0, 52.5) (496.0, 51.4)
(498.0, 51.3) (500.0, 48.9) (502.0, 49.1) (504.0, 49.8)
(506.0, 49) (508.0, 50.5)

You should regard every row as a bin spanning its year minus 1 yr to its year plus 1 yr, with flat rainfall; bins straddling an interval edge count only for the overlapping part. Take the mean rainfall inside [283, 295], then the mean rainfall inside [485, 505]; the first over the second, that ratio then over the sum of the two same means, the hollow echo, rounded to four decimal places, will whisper 0.0118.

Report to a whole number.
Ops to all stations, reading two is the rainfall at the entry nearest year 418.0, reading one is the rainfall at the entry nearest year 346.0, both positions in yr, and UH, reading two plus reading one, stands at 120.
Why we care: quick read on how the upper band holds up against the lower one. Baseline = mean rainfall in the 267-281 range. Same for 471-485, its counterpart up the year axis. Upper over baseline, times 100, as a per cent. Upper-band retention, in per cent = 71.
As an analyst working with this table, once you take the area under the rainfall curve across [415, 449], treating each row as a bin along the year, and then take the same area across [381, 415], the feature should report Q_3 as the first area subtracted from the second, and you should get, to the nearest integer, 49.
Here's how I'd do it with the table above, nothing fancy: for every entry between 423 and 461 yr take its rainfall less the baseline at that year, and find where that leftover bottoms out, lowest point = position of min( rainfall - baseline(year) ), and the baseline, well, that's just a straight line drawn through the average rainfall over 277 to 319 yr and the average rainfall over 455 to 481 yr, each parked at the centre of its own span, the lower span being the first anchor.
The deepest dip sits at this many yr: 448.0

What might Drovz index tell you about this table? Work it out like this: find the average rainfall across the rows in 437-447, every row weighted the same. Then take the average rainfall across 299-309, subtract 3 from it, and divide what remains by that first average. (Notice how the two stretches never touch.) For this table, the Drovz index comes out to 1.32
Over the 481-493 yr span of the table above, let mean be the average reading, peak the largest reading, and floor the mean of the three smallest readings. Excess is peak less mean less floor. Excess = -51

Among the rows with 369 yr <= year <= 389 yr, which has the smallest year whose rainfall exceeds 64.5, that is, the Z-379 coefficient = 382.0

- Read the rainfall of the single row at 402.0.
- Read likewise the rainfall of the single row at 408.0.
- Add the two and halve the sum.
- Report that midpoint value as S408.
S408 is 58.6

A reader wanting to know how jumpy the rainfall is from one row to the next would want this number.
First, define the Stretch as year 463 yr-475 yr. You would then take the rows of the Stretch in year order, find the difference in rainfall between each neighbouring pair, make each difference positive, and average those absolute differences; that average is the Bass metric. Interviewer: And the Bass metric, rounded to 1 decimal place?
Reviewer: 2.0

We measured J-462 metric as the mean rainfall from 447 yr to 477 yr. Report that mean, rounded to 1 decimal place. 54.7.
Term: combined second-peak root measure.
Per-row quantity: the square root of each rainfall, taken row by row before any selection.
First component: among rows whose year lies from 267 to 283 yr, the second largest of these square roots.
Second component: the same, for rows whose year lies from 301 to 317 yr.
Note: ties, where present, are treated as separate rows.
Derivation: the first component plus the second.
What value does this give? 18.1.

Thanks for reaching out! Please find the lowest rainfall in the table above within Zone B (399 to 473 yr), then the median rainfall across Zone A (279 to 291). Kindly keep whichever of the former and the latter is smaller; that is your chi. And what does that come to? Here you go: 51.1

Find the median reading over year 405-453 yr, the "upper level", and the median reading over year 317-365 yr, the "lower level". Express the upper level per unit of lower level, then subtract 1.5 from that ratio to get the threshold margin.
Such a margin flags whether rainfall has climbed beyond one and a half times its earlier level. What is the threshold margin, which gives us -0.61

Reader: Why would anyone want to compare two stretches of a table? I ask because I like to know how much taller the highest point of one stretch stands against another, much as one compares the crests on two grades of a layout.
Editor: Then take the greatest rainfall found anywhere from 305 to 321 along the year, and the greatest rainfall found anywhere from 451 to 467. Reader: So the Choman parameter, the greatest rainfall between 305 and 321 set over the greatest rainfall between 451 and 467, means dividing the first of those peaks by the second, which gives 1.41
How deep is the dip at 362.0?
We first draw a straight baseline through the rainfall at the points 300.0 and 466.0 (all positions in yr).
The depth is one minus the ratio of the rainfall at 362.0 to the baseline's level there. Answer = 0.12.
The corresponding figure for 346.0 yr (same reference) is 0.10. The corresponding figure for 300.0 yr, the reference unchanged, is 0.00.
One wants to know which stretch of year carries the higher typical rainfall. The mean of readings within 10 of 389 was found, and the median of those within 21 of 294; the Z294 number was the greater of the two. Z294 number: 79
